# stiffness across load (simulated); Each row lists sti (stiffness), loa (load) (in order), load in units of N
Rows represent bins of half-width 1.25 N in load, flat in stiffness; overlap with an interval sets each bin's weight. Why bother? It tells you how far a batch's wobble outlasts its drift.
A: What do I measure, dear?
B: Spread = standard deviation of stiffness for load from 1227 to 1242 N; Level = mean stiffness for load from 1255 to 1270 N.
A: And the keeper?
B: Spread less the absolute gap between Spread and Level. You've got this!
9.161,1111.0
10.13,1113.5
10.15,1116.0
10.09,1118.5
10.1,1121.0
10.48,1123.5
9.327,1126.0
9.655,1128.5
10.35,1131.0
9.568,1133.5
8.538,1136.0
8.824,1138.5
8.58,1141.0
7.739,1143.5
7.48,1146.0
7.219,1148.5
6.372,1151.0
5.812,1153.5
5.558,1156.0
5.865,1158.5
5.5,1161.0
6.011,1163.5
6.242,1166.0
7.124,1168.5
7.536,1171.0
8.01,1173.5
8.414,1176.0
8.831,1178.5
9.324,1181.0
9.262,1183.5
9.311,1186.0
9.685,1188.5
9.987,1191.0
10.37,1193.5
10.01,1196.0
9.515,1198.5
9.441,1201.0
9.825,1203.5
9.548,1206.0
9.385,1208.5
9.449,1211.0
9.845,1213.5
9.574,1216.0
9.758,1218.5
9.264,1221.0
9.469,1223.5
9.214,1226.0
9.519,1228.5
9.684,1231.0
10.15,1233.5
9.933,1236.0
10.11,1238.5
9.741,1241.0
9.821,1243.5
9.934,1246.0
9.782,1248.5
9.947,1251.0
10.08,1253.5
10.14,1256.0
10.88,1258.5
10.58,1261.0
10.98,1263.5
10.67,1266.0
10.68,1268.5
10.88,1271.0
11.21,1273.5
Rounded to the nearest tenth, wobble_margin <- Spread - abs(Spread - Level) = -10.2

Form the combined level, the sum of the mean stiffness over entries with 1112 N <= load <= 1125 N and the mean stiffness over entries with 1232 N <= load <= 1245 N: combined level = 20.1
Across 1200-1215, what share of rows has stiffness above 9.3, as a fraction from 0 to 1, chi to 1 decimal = 1.0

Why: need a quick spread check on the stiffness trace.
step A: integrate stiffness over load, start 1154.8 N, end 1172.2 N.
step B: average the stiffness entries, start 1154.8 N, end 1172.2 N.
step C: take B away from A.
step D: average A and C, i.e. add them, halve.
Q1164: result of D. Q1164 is 106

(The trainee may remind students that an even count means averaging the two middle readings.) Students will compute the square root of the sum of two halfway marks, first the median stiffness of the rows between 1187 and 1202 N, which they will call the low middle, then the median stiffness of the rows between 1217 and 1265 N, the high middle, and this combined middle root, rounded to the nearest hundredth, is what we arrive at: 4.45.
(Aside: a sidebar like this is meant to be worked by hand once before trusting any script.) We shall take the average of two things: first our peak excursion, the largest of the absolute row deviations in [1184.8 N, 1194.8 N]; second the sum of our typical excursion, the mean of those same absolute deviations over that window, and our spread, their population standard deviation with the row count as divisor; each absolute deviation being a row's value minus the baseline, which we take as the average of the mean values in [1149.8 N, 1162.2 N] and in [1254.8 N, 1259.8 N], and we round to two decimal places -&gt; 2.13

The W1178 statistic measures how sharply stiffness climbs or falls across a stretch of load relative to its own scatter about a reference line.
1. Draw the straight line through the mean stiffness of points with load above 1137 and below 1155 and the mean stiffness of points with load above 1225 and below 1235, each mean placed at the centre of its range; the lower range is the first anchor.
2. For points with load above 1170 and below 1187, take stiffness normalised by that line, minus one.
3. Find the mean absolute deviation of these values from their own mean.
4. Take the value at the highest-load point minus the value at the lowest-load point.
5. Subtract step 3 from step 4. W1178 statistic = 0.11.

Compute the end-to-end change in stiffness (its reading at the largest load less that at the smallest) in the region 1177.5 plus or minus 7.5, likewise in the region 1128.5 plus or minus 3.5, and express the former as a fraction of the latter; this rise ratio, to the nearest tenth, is 1.7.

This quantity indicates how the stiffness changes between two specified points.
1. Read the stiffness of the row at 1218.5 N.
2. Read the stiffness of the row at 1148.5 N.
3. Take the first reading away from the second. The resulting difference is -2.5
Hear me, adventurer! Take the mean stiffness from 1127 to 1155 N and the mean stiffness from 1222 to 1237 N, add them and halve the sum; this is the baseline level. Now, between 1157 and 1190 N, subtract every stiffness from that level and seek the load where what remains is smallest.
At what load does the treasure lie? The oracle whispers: 1188.5 N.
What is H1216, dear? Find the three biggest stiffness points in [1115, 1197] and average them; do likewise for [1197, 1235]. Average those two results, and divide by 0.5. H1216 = 20.3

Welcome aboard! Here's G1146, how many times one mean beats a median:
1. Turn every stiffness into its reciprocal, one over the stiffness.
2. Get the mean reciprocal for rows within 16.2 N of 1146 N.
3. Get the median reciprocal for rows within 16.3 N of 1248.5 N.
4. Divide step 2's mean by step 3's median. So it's 1.40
